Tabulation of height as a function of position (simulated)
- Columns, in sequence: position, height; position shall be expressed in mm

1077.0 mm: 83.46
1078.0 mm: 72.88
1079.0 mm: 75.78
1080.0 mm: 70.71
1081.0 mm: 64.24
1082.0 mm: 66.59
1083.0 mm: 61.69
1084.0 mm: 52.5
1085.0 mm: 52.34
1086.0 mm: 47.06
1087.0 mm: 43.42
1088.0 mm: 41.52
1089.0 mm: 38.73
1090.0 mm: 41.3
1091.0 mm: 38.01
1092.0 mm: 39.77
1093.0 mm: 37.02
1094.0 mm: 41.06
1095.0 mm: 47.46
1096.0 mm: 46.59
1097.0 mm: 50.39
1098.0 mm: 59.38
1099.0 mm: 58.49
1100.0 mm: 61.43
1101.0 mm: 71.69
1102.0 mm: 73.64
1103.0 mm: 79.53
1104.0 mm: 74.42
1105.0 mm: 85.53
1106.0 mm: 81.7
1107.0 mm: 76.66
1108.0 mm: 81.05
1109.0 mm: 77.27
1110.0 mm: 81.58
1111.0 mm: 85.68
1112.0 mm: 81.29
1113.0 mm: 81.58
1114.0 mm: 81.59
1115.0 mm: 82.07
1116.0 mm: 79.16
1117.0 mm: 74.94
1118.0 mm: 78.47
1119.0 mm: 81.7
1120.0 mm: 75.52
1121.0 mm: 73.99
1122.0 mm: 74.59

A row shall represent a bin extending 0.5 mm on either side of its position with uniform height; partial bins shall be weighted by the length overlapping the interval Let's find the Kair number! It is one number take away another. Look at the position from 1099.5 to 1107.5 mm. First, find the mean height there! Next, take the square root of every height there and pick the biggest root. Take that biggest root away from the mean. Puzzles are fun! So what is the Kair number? 66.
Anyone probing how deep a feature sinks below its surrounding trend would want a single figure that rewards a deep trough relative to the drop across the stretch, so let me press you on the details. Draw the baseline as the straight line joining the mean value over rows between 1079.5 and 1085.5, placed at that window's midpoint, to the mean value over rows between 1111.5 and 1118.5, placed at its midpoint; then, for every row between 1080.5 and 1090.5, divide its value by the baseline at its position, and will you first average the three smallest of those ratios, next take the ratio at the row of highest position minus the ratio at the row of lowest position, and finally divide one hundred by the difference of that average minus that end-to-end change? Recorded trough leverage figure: 95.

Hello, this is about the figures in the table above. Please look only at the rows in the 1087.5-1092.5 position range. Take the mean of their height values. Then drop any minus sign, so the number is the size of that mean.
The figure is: 40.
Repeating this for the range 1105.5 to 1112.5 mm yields 81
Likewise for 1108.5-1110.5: 79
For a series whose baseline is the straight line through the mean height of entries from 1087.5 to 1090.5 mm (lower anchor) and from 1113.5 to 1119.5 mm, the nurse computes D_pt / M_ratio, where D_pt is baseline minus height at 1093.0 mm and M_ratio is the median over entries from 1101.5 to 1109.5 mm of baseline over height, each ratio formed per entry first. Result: 11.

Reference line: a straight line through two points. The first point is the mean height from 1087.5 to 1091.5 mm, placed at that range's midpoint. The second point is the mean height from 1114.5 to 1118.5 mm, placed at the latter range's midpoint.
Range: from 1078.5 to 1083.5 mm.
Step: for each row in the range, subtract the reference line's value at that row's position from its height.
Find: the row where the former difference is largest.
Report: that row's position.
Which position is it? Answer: 1079.0 mm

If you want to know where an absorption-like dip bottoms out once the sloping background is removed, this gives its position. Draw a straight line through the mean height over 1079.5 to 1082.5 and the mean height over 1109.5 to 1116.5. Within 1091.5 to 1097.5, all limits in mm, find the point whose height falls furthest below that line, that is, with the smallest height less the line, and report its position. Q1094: 1093.0 mm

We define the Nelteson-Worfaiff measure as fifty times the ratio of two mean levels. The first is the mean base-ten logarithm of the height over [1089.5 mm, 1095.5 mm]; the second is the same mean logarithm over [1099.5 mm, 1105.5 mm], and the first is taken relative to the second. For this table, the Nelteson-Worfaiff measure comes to 43.0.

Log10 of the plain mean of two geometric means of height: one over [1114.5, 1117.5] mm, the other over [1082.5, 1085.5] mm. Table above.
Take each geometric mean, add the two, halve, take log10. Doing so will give 1.83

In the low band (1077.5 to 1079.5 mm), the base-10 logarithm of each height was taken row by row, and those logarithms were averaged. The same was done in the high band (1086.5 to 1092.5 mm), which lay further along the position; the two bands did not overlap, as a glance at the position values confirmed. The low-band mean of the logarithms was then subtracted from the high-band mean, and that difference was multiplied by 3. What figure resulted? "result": -0.8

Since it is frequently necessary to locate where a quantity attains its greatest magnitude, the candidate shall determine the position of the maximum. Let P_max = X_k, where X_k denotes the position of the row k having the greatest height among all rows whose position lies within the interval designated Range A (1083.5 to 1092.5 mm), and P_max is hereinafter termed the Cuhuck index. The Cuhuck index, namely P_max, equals 1084.0 mm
